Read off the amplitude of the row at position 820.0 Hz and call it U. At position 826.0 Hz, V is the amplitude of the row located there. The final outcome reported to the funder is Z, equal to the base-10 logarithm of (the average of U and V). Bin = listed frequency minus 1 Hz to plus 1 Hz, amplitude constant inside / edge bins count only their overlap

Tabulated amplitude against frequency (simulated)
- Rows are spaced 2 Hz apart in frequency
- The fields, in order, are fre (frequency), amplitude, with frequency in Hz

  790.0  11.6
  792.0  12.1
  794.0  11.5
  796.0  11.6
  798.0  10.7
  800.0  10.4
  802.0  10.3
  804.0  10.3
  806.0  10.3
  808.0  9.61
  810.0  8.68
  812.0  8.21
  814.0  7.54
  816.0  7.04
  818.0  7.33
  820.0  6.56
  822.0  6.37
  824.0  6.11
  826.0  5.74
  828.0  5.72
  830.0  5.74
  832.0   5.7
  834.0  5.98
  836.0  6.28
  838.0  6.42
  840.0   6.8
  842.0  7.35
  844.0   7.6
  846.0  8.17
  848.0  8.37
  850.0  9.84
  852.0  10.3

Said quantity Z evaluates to 0.79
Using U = 6.56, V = 5.74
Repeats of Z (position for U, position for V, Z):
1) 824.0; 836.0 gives 0.79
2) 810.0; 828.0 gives 0.86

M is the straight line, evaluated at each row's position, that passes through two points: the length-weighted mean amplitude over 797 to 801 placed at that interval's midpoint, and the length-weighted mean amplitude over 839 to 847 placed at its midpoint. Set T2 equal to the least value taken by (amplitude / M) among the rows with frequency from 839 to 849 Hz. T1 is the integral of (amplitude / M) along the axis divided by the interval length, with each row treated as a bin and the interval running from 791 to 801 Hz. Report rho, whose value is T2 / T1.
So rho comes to 0.85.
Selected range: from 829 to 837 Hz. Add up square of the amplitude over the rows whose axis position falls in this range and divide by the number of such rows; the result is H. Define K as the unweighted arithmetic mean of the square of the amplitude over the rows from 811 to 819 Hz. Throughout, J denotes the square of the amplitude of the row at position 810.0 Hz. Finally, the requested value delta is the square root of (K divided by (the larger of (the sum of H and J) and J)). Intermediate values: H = 35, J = 75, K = 57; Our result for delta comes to 0.72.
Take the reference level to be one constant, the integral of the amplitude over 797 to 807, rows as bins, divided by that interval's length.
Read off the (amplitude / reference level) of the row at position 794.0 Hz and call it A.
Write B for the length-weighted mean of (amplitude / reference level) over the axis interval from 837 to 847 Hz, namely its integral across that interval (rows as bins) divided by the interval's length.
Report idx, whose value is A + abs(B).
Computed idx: 1.80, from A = 1.11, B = 0.70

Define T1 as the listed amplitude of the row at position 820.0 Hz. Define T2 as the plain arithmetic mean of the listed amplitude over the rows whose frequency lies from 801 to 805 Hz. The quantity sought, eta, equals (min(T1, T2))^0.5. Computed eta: 2.56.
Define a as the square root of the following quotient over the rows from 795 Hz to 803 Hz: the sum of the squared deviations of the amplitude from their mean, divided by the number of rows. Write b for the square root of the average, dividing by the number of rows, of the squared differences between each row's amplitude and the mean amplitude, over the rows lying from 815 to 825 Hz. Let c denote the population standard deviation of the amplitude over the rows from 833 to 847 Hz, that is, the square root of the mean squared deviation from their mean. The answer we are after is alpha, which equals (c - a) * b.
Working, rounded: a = 0.51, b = 0.444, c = 0.7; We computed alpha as 0.1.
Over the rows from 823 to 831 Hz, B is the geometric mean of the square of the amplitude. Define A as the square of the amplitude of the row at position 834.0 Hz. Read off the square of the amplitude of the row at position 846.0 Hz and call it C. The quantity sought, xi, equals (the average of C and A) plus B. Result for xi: 85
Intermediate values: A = 36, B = 34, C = 67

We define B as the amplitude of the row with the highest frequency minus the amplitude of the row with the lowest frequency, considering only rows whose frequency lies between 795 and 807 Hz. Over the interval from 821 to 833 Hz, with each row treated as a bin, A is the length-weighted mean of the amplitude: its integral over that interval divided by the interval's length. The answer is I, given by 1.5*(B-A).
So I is -11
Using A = 5.9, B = -1.3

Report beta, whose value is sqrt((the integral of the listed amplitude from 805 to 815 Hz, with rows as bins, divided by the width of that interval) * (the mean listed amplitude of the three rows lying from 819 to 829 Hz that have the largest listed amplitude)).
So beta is 7.5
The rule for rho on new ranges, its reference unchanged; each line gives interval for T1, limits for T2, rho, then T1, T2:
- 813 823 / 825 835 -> 0.88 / 0.75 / 0.66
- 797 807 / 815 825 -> 0.69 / 1.01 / 0.69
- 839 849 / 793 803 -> 0.96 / 1.04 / 0.99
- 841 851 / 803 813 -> 0.75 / 1.14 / 0.85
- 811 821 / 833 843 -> 0.94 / 0.78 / 0.74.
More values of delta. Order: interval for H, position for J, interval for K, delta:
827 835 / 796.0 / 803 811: 0.75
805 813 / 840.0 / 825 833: 0.50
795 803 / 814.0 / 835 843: 0.51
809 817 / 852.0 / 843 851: 0.66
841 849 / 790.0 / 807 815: 0.61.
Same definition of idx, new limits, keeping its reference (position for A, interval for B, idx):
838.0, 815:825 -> 1.26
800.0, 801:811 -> 1.95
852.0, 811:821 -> 1.70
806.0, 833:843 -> 1.62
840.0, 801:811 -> 1.60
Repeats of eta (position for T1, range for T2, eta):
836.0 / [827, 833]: 2.39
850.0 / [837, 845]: 2.65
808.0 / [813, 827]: 2.58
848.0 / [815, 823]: 2.61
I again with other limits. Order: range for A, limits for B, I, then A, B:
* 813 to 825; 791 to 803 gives -13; 6.8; -1.8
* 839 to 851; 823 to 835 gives -12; 8.0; -0.1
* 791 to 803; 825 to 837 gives -16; 11.1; 0.5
